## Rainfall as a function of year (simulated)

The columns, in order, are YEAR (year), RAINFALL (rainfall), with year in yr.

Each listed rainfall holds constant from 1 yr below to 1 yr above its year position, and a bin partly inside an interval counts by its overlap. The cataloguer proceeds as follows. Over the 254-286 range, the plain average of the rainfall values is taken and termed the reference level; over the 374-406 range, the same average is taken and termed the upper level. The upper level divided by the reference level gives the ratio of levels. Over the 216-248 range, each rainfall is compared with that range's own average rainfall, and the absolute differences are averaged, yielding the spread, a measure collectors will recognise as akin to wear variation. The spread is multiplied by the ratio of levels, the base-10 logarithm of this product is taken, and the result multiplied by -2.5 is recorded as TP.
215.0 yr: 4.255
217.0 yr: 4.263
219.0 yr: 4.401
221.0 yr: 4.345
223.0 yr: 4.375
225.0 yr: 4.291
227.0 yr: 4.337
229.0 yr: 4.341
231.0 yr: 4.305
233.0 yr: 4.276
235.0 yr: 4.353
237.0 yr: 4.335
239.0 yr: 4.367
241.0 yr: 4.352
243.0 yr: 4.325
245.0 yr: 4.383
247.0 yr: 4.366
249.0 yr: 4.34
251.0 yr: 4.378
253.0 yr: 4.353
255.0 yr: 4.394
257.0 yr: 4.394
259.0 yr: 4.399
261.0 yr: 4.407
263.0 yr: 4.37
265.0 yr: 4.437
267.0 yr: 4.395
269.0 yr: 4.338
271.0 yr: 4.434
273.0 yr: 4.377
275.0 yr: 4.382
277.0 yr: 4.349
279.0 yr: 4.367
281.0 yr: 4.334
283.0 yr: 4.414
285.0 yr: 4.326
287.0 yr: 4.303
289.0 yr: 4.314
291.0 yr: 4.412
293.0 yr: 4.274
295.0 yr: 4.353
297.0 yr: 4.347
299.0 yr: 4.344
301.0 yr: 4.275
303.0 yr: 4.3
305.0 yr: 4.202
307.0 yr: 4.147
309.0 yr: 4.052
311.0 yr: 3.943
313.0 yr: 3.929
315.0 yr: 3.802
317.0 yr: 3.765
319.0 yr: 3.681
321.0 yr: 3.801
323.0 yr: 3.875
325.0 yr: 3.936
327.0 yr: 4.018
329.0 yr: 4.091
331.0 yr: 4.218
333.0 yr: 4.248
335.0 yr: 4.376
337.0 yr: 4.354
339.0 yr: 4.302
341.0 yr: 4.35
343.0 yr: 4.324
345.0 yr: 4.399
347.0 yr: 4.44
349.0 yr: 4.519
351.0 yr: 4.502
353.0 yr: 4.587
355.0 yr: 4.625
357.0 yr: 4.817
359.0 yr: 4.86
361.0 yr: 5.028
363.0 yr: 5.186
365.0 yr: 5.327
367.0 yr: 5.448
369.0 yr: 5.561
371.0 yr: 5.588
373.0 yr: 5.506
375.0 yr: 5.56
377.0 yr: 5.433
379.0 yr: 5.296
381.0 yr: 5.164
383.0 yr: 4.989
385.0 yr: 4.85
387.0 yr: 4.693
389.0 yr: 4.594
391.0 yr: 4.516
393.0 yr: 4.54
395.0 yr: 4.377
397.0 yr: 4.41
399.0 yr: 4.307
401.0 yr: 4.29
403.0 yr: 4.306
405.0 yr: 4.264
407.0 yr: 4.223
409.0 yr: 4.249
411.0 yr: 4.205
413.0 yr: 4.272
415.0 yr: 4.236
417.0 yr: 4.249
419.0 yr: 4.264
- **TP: 3.74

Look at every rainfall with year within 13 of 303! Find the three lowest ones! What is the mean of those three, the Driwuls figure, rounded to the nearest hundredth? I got 3.89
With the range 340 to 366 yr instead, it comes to 4.36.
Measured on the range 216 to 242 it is 4.28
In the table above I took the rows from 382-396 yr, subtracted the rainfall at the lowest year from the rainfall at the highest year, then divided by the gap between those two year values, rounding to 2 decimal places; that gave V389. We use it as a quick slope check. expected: -0.05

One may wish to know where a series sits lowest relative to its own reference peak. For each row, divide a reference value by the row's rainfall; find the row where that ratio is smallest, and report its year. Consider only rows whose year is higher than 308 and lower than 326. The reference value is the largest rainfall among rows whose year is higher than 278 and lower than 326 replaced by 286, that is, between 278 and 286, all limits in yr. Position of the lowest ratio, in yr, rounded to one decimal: 309.0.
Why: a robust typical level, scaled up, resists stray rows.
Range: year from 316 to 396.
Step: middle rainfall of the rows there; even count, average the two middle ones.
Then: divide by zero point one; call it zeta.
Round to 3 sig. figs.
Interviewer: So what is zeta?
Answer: 45.3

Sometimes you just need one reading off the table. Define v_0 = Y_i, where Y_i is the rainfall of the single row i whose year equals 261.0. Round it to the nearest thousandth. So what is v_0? 4.407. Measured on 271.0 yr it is 4.434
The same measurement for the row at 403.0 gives 4.306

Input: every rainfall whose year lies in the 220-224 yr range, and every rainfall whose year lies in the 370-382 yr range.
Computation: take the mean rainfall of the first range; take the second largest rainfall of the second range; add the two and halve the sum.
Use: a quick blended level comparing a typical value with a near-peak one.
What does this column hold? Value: 4.96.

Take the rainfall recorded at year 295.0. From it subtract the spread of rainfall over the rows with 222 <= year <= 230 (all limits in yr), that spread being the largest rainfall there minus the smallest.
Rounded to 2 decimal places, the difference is 4.27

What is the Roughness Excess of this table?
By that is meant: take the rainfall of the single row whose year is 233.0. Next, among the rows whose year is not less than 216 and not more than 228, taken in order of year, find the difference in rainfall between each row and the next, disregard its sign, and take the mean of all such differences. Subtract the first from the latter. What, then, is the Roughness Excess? -4.21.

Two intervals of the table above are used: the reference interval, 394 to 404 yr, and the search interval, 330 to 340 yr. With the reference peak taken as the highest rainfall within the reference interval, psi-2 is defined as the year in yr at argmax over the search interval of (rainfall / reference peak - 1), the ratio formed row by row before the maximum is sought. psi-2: 335.0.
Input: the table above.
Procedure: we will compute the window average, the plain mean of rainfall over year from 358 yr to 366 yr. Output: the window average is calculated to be 5.10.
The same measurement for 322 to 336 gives 4.11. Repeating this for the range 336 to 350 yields 4.38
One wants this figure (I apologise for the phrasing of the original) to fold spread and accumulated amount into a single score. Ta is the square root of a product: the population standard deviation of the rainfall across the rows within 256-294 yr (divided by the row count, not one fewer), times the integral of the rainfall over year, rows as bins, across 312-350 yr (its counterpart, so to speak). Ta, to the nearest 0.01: 2.64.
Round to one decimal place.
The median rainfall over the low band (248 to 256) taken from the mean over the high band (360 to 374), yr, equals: 1.0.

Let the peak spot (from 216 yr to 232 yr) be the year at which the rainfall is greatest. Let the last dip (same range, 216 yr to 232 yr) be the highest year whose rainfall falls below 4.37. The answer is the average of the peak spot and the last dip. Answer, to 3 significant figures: 225 yr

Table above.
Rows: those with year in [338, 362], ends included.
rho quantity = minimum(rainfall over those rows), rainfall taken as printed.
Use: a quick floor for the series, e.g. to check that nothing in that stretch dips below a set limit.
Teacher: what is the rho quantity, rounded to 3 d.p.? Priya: 4.302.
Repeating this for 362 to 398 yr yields 4.377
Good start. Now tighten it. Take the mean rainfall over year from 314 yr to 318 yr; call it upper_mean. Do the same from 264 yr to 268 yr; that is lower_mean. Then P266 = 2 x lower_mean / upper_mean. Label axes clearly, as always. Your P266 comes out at 2.33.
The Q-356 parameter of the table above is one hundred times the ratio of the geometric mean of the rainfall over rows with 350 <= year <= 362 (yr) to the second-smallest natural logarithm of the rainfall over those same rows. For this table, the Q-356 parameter 311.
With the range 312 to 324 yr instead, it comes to 287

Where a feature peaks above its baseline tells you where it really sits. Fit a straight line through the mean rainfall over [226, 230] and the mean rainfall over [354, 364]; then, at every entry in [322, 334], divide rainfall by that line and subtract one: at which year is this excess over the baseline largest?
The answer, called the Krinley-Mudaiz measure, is 333.0 yr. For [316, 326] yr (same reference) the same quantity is 325.0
